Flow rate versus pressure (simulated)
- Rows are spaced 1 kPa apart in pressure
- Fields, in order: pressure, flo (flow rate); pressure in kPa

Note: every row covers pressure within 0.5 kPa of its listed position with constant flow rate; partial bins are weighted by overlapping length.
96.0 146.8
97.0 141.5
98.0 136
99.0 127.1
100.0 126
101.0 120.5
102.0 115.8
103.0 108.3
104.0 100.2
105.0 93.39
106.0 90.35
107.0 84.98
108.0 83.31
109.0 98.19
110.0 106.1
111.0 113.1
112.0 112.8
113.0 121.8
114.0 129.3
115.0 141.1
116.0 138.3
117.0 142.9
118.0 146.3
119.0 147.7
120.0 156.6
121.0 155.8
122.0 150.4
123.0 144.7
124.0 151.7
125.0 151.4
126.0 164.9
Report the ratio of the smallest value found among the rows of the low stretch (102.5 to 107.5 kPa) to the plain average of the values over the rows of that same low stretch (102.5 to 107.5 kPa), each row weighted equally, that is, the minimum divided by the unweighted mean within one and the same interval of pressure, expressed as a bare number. 0.89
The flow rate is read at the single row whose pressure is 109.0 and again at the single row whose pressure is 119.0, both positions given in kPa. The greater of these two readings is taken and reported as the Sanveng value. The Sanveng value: 148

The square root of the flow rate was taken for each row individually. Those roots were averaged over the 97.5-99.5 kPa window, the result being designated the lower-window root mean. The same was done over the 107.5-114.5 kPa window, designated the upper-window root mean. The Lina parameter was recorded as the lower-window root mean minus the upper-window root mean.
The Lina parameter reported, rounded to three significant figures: 1.04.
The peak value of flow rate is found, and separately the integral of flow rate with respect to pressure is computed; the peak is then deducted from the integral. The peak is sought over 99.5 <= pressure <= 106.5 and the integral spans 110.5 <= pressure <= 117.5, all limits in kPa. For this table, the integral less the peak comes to 773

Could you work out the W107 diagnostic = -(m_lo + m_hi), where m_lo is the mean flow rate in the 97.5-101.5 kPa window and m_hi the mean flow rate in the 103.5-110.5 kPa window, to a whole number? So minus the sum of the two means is -221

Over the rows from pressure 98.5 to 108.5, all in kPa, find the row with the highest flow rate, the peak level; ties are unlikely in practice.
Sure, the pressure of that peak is 99.0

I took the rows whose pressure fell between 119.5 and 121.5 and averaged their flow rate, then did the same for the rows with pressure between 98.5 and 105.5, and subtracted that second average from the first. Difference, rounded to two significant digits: 43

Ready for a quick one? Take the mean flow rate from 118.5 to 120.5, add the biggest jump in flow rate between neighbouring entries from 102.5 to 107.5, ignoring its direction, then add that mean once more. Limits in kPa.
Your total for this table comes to 312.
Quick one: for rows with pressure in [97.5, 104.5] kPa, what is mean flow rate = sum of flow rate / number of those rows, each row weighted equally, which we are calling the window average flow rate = 119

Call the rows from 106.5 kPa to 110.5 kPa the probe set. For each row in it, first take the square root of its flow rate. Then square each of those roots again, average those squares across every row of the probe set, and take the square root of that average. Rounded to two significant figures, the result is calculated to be 9.7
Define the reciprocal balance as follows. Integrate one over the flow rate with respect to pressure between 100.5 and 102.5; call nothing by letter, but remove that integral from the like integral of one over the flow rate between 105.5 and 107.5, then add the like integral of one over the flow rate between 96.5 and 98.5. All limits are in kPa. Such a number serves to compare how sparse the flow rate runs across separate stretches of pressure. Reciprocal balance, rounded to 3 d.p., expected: 0.020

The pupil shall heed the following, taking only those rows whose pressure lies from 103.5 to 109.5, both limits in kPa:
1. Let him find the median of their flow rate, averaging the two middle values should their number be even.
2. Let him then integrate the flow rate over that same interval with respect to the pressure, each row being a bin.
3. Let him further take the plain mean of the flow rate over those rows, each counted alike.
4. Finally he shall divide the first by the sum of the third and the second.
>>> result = 0.14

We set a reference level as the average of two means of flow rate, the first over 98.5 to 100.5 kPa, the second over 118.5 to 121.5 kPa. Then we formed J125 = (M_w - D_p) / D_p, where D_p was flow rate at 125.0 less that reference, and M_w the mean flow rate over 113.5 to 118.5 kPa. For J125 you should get 11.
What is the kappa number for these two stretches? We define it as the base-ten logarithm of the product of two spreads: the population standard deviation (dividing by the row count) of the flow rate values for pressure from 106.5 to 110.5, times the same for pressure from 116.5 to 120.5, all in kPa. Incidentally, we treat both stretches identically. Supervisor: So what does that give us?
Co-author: 1.68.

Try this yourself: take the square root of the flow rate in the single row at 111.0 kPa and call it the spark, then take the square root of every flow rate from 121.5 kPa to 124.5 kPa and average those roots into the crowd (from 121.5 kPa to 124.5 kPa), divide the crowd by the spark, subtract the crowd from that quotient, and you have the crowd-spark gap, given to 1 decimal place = -11.1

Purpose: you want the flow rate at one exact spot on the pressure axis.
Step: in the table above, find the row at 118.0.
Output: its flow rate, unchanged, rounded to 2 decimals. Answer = 146.30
